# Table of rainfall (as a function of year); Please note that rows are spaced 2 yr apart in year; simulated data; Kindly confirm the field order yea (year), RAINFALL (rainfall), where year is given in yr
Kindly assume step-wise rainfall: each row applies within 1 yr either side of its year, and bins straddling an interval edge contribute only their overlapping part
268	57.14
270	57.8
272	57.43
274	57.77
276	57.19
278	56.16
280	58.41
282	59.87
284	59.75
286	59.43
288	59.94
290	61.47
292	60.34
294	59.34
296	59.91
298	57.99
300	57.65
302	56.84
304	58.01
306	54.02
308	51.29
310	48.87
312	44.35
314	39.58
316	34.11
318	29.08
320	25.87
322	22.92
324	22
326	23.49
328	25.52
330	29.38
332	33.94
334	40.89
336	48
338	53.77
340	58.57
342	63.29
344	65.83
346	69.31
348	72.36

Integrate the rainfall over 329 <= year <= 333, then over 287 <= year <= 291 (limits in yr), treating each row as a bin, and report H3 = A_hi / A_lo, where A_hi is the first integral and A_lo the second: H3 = 0.52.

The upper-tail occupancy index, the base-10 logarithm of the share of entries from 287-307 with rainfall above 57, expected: -0.10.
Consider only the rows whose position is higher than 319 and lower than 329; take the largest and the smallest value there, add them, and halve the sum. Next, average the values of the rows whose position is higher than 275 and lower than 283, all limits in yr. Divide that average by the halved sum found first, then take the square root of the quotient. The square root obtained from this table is 1.56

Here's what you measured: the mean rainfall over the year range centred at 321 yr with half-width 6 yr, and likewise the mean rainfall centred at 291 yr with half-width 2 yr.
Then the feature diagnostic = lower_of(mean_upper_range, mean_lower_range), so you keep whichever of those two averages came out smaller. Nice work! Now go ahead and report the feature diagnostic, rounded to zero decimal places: 26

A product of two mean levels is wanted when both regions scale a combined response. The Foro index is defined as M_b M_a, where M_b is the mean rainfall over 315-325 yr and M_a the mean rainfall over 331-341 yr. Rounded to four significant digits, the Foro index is 1260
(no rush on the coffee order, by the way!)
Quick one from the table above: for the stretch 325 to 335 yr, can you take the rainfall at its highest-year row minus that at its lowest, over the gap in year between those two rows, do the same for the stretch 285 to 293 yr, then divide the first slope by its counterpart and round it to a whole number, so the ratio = 14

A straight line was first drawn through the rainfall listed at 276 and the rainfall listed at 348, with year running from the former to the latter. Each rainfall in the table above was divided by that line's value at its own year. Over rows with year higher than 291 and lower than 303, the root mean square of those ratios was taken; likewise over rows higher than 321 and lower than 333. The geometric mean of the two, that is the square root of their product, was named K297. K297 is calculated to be 0.61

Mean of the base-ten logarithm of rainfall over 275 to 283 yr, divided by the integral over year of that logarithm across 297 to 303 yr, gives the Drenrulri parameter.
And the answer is 0.17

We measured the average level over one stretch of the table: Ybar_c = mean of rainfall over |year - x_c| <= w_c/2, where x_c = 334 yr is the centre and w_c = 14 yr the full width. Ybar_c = 41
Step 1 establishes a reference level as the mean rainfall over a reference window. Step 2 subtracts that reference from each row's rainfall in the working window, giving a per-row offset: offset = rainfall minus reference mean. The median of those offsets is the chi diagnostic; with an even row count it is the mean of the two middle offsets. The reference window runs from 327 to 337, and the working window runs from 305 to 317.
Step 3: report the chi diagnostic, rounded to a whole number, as 11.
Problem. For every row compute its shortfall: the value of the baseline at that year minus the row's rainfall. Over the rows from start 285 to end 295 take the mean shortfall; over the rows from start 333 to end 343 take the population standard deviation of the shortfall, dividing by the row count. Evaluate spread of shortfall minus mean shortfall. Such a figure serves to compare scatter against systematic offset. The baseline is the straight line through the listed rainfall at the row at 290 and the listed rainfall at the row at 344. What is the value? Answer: 6.3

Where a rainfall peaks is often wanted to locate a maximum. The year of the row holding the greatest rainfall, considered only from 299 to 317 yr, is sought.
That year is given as 304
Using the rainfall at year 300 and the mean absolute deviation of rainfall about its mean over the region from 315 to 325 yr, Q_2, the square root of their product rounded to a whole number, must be 15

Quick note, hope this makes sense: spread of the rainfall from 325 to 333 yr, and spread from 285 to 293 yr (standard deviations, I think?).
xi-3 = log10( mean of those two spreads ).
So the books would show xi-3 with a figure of 0.4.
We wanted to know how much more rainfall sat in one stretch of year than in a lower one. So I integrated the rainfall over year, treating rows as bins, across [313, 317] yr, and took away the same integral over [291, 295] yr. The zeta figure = -92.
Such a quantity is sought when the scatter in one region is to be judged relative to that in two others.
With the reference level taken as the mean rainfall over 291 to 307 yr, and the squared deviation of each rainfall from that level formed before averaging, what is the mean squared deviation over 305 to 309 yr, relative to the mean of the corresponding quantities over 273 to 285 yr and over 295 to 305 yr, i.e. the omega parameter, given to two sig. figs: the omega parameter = 22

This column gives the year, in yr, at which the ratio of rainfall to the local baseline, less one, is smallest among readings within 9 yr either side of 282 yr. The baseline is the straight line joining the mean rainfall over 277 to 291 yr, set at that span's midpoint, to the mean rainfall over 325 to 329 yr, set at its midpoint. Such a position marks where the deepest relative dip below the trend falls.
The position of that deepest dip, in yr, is 274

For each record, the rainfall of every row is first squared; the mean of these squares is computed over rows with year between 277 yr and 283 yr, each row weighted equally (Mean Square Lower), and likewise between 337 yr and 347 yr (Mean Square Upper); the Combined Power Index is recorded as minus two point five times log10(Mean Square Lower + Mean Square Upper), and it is -9.7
